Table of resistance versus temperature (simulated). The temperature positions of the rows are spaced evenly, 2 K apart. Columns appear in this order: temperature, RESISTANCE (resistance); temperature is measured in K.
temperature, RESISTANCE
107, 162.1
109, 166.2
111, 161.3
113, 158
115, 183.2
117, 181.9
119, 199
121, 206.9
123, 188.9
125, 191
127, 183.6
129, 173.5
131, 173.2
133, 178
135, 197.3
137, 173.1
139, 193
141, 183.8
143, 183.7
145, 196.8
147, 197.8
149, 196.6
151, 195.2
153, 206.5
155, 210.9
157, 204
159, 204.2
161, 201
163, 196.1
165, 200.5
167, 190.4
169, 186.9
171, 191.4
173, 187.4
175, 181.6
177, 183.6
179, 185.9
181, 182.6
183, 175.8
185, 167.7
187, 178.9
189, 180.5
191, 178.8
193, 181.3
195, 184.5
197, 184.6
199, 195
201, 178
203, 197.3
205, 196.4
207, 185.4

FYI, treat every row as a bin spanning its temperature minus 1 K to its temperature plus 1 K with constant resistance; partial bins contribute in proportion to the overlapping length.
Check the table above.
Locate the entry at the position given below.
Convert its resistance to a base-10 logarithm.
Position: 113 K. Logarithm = 2.20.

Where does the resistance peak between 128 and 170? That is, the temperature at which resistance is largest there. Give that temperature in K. 155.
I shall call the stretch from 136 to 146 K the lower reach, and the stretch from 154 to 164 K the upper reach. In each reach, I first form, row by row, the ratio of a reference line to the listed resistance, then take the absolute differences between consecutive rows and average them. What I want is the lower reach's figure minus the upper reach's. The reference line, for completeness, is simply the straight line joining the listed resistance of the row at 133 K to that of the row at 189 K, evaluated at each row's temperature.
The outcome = 0.038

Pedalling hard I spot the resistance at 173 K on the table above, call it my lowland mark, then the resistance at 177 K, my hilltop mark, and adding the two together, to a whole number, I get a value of 371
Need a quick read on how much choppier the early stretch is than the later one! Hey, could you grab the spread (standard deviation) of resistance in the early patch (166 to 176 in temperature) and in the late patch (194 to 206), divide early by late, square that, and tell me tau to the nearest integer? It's 0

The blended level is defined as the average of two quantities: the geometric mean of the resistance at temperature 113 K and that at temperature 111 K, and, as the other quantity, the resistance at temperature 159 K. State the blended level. 182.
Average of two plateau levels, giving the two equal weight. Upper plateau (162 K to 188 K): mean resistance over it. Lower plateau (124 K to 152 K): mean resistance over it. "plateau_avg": 186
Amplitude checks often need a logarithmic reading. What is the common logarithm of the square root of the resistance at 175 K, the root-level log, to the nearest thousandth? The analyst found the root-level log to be 1.130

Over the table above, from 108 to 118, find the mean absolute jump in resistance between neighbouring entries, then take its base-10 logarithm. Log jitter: 0.94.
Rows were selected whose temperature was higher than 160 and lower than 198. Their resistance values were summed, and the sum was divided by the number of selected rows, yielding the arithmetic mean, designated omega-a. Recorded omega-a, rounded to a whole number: 185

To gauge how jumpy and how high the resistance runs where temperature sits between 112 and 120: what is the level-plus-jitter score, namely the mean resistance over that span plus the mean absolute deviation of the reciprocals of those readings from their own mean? 181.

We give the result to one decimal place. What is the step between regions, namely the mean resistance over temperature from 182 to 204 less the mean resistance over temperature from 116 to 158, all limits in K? -9.1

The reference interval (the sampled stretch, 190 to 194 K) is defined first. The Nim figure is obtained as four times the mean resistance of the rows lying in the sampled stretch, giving 720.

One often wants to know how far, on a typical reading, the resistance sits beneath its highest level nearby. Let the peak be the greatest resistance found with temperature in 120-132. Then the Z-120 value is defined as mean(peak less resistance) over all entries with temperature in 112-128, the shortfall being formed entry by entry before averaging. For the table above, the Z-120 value 20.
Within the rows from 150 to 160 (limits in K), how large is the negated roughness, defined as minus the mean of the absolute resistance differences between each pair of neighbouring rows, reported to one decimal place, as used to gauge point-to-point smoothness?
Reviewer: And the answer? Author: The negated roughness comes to -5.7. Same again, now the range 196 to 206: -11.9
